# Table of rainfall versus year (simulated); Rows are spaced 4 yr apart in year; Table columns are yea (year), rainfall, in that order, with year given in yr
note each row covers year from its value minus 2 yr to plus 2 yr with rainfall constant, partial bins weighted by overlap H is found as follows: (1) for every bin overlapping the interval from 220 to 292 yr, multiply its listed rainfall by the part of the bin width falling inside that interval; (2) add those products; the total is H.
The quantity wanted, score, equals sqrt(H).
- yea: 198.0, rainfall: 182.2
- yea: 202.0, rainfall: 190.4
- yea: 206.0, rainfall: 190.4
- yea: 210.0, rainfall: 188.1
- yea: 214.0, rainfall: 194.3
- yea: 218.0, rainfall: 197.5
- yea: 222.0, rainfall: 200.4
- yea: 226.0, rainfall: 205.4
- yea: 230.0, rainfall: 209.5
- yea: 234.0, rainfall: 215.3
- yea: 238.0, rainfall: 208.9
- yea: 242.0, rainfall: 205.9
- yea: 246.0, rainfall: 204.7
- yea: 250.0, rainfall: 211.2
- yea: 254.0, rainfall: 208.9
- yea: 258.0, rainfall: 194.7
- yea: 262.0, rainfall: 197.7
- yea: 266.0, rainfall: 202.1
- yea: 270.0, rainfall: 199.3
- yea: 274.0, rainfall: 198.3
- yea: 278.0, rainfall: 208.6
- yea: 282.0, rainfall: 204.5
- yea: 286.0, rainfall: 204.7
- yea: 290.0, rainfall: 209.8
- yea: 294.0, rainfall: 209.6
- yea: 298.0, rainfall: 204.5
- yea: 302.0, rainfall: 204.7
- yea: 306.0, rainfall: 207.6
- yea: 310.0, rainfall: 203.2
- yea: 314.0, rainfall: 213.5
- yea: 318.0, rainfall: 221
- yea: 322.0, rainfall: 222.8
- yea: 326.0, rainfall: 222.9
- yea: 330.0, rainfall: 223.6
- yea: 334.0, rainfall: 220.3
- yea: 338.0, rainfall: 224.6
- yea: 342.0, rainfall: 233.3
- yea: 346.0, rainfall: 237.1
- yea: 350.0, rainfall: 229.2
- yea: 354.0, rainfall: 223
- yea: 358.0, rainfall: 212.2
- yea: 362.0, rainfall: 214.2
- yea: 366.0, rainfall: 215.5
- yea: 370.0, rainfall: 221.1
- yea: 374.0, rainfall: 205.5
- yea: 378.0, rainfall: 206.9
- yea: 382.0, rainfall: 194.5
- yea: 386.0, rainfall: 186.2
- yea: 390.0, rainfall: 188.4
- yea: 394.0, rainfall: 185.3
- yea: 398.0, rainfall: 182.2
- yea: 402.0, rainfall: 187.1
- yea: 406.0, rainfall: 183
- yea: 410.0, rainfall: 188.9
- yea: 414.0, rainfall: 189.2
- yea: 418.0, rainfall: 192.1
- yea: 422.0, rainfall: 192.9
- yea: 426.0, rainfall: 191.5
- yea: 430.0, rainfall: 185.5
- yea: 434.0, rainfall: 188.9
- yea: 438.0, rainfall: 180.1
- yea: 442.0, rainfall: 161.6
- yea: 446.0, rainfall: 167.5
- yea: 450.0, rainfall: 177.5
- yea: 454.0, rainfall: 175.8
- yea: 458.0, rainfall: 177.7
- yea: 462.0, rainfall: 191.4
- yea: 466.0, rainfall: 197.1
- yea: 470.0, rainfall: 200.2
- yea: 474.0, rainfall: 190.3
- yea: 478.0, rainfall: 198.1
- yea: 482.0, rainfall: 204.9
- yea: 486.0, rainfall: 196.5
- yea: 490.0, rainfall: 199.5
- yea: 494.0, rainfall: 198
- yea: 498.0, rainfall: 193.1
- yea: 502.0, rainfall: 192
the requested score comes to 121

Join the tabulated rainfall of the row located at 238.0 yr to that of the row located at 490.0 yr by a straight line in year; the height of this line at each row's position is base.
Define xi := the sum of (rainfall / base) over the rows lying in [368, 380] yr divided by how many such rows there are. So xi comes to 1.04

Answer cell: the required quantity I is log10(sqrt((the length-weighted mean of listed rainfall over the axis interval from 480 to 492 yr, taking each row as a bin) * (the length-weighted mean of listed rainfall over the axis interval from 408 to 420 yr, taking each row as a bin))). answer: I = 2.29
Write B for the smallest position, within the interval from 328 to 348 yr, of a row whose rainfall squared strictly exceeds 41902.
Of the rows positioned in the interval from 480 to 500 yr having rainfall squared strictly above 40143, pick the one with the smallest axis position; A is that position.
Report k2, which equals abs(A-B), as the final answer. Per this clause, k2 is 152 yr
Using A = 482.0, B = 330.0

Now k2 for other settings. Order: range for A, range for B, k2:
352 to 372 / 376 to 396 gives 24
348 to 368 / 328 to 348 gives 20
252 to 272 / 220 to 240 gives 28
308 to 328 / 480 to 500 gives 172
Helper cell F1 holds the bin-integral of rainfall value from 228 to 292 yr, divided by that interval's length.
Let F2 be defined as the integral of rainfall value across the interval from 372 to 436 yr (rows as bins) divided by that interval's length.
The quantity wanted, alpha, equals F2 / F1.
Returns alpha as 0.93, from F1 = 205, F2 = 191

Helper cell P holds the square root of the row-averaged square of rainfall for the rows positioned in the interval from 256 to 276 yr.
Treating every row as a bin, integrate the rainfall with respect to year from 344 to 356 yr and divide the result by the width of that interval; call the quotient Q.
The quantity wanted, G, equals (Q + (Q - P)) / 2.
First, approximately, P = 198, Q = 230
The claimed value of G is 131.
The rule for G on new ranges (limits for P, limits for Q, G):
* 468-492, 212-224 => 98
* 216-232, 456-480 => 91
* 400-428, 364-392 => 108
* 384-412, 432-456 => 82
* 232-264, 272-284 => 101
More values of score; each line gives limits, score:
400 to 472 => 115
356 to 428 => 119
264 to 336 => 123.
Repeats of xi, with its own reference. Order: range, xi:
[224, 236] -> 1.00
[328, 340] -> 1.09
